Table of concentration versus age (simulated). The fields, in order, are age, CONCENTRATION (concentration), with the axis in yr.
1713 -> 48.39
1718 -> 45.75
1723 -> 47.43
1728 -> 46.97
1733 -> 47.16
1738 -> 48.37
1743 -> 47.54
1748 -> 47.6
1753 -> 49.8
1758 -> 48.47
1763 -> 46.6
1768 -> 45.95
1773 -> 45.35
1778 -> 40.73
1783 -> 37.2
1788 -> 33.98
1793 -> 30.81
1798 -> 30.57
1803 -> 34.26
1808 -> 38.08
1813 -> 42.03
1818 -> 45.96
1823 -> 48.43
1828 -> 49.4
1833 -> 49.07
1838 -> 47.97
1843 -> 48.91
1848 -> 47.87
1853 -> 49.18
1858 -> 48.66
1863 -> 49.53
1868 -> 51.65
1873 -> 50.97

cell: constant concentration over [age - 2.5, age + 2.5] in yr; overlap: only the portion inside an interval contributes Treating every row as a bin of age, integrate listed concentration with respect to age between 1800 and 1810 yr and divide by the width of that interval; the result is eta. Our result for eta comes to 35.8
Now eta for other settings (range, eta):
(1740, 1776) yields 47.3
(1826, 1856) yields 48.7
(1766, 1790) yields 40.7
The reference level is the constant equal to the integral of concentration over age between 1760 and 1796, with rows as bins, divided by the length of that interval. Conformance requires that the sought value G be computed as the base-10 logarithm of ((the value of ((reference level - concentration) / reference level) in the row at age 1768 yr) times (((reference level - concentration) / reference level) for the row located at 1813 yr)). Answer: -2.14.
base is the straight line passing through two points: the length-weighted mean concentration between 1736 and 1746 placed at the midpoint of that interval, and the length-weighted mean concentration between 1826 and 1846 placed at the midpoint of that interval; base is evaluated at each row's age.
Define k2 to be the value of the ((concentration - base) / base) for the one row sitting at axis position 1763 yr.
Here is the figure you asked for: -0.03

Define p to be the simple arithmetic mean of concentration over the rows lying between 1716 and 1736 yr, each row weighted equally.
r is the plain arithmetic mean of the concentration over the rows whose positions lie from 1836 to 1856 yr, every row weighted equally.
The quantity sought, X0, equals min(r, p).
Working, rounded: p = 46.8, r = 48.5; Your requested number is 46.8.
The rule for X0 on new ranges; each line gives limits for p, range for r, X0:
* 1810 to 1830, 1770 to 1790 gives 39.3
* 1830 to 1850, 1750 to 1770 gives 47.7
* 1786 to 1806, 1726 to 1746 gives 32.4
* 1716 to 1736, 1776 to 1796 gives 35.7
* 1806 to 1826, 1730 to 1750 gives 43.6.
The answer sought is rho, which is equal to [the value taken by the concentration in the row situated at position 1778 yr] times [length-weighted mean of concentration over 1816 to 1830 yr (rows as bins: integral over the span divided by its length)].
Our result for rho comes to 1953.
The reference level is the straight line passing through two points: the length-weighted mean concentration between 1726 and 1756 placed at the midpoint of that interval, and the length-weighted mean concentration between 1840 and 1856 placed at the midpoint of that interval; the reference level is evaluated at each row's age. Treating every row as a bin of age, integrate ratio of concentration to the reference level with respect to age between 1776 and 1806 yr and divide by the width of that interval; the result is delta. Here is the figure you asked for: 0.716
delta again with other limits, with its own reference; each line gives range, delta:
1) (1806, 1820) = 0.868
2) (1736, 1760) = 1.008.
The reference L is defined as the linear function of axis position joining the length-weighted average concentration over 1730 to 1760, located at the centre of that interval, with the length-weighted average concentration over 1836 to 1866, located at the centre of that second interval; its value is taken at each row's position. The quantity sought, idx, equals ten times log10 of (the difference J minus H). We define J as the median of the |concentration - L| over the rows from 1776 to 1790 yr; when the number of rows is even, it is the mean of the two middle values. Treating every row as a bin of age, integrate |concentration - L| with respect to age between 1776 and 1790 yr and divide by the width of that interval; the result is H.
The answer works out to -10.0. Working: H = 11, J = 11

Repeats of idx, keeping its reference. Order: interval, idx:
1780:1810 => -11.1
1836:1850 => -9.0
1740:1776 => -8.7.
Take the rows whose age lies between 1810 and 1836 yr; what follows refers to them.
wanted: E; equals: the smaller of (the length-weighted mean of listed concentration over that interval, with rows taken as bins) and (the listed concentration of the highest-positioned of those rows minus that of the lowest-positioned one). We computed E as 7.0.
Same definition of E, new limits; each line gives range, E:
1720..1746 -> 0.1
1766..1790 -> -12.0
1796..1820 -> 15.4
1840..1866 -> 0.6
